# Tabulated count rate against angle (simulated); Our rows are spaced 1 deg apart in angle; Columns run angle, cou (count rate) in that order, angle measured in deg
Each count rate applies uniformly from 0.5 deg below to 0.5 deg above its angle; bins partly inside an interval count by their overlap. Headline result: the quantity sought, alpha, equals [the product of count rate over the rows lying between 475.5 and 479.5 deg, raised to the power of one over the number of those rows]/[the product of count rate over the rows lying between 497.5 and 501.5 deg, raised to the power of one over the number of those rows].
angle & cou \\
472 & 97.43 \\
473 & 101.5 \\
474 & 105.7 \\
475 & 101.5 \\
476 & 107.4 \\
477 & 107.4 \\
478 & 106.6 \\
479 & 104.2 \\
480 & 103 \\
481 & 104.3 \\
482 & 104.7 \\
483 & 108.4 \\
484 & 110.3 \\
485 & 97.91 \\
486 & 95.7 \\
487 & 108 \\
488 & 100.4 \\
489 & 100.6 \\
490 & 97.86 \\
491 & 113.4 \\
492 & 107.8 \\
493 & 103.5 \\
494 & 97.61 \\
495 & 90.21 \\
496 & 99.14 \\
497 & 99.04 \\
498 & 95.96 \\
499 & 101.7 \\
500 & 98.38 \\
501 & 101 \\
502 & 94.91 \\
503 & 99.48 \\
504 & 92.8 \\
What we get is 1.07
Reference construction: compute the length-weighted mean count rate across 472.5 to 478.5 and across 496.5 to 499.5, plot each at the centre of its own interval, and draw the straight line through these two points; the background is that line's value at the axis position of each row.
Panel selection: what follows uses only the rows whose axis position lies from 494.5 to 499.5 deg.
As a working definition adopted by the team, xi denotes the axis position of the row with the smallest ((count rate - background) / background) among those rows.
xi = 495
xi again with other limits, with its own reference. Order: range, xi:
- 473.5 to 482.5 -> 475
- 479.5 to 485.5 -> 485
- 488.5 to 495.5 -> 495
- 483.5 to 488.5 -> 486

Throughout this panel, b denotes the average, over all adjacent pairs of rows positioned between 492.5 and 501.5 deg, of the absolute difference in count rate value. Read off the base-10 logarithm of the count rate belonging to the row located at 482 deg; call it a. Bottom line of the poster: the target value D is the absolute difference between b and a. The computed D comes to 2.6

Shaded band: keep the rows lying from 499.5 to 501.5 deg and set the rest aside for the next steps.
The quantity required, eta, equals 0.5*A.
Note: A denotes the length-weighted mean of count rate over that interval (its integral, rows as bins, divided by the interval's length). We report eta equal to 50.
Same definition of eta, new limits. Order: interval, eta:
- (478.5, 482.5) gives 52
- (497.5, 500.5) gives 49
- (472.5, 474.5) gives 52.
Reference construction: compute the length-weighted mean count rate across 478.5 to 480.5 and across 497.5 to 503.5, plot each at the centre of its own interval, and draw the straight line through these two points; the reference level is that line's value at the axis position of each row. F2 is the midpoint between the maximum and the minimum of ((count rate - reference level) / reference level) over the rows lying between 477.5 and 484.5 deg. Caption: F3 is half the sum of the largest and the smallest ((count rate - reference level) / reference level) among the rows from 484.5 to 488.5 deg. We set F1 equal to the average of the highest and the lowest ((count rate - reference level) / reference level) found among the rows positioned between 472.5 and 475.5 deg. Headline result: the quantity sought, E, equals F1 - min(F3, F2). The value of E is -0.013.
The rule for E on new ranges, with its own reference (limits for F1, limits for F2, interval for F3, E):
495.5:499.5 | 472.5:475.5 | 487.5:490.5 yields 0.017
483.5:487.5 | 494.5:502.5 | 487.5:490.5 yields 0.041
